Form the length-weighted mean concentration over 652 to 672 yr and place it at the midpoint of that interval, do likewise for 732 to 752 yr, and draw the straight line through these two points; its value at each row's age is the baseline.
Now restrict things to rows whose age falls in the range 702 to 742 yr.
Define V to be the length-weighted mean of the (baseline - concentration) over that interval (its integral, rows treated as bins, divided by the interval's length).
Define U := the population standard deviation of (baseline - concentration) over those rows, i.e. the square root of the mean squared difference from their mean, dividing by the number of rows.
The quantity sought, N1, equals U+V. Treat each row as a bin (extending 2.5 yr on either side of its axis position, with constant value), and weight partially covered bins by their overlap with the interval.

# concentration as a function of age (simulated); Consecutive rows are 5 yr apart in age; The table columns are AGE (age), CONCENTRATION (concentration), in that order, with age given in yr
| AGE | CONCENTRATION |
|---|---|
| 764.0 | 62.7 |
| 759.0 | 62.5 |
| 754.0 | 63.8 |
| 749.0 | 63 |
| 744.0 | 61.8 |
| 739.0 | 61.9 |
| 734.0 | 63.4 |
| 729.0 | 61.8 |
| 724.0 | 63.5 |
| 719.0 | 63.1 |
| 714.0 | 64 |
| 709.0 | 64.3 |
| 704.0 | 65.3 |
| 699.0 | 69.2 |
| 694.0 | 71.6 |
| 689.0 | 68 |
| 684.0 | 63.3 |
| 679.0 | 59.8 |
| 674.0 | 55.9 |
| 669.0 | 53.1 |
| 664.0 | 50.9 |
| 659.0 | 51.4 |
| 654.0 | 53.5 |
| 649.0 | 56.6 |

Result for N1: -0.9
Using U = 2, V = -3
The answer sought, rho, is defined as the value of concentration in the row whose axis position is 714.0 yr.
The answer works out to 64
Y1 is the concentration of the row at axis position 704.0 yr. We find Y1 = 65.3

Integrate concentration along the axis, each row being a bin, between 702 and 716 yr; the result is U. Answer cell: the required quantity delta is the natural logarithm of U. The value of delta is 6.81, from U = 903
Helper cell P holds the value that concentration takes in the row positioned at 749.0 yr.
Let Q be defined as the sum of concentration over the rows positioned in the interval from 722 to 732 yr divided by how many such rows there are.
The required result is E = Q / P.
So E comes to 0.994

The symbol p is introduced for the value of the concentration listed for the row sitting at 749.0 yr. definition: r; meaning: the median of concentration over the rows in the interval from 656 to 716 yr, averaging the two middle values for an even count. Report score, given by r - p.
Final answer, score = 1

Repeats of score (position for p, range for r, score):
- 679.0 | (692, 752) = 4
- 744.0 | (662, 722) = 2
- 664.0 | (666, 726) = 13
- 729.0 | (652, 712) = 0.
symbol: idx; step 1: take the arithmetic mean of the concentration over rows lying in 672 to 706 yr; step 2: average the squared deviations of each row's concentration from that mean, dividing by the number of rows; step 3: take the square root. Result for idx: 5.1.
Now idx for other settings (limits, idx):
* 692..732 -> 3.1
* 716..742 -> 0.7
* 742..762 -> 0.7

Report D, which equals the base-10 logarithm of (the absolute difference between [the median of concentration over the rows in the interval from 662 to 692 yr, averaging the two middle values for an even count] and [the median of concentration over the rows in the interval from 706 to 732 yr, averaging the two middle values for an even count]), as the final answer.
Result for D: 0.75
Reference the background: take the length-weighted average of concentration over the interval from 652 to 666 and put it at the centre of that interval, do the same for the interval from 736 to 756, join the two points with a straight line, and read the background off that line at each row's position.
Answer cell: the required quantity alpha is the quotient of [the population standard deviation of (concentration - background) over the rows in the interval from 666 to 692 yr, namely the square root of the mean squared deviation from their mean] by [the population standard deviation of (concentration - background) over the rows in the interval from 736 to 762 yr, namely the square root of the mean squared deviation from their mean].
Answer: 6.1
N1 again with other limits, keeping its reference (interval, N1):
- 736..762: 1.6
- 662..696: 0.0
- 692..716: -5.3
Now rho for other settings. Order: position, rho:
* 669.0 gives 53.1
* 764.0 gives 62.7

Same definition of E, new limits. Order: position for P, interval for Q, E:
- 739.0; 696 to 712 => 1.071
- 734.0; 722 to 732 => 0.988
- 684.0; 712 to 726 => 1.004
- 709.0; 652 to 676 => 0.824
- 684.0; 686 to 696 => 1.103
